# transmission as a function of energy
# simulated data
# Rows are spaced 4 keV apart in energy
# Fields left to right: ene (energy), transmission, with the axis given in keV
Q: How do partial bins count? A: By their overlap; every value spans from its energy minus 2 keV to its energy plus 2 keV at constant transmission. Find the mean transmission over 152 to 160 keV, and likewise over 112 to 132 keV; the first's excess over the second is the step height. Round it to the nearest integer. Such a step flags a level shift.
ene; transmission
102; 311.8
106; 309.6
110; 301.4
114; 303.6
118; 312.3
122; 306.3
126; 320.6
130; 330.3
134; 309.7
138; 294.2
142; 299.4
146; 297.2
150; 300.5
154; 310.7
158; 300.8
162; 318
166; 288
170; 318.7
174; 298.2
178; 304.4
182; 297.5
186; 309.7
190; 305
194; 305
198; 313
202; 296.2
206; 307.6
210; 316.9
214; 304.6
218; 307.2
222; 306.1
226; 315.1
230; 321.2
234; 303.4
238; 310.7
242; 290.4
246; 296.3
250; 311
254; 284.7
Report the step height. -9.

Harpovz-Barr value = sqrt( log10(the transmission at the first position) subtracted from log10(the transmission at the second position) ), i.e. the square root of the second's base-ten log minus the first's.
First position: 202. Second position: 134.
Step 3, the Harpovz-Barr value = 0.14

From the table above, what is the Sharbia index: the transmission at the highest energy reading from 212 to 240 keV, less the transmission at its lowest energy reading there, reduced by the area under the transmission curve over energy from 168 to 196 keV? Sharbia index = -8548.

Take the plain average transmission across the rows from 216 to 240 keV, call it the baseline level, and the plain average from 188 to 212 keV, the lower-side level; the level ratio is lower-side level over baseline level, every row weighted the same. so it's 0.99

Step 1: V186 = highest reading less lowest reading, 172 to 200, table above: 15.5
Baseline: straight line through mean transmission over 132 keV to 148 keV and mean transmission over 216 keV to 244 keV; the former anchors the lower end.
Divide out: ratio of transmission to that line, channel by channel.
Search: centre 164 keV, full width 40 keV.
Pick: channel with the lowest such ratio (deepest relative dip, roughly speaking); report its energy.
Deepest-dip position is 166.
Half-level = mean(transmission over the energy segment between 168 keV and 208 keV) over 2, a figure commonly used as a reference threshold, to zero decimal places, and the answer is 153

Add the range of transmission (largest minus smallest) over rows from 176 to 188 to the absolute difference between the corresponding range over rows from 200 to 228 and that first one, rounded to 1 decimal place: 20.7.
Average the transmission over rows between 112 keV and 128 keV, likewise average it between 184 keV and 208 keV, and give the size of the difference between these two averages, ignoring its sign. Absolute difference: 4.6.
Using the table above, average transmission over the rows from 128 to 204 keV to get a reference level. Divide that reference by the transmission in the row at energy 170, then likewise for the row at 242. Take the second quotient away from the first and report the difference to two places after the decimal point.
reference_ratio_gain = -0.09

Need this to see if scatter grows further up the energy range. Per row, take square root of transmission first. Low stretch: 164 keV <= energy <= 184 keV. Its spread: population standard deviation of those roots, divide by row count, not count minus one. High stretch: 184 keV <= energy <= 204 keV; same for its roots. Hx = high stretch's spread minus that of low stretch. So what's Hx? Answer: -0.13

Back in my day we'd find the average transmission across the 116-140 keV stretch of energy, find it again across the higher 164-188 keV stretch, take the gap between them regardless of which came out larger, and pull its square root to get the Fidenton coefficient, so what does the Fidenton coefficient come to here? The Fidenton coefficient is 3.1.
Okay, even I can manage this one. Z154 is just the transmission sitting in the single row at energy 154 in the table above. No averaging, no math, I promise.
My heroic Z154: 310.7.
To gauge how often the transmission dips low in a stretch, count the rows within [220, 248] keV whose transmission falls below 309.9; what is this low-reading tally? 4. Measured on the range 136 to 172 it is 6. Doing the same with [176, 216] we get 8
